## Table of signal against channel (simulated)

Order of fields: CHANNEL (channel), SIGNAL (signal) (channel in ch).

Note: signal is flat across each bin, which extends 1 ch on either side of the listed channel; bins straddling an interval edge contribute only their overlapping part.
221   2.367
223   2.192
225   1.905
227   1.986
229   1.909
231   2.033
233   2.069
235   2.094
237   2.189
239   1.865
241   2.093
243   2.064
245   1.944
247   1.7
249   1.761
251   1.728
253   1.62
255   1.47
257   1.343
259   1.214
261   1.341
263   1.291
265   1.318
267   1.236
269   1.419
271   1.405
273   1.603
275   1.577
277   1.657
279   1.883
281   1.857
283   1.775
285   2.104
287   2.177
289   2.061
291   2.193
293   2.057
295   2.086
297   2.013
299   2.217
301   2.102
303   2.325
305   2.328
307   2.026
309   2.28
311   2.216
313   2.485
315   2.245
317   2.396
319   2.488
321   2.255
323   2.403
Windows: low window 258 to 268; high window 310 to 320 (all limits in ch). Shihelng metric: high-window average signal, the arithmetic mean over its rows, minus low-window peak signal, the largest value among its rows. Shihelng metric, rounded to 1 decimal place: 1.0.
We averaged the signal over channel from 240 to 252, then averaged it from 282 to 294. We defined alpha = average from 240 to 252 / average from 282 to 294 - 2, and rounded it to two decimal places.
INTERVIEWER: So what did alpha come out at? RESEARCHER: -1.09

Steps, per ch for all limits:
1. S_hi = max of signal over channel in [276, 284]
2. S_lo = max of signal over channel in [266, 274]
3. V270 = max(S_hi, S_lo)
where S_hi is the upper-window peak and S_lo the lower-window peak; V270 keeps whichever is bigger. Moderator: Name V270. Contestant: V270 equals 1.88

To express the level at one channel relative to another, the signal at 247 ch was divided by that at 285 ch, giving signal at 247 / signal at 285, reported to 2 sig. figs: 0.81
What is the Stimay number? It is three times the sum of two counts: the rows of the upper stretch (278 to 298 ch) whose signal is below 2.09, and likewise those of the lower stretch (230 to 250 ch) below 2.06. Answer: 36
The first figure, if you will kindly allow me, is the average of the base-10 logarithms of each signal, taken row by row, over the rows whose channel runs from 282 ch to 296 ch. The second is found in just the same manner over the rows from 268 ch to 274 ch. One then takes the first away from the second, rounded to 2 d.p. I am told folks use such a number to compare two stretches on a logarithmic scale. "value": -0.15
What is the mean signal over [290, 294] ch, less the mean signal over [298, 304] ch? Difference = -0.09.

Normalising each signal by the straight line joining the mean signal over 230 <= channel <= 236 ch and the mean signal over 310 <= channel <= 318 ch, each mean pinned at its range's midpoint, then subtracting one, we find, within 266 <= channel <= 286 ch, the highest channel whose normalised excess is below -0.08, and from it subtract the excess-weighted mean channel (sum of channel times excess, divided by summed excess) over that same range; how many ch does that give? 9.3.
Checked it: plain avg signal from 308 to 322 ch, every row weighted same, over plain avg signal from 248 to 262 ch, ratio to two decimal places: 1.56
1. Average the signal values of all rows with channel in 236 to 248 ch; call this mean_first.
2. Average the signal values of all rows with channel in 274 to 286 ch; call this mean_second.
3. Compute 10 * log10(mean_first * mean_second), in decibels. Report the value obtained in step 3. 5.5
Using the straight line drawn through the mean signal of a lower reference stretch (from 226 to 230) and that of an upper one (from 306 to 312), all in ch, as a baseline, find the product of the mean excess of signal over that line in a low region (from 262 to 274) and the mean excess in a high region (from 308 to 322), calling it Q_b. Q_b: -0.10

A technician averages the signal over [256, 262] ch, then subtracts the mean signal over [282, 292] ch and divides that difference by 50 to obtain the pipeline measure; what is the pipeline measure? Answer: -0.015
